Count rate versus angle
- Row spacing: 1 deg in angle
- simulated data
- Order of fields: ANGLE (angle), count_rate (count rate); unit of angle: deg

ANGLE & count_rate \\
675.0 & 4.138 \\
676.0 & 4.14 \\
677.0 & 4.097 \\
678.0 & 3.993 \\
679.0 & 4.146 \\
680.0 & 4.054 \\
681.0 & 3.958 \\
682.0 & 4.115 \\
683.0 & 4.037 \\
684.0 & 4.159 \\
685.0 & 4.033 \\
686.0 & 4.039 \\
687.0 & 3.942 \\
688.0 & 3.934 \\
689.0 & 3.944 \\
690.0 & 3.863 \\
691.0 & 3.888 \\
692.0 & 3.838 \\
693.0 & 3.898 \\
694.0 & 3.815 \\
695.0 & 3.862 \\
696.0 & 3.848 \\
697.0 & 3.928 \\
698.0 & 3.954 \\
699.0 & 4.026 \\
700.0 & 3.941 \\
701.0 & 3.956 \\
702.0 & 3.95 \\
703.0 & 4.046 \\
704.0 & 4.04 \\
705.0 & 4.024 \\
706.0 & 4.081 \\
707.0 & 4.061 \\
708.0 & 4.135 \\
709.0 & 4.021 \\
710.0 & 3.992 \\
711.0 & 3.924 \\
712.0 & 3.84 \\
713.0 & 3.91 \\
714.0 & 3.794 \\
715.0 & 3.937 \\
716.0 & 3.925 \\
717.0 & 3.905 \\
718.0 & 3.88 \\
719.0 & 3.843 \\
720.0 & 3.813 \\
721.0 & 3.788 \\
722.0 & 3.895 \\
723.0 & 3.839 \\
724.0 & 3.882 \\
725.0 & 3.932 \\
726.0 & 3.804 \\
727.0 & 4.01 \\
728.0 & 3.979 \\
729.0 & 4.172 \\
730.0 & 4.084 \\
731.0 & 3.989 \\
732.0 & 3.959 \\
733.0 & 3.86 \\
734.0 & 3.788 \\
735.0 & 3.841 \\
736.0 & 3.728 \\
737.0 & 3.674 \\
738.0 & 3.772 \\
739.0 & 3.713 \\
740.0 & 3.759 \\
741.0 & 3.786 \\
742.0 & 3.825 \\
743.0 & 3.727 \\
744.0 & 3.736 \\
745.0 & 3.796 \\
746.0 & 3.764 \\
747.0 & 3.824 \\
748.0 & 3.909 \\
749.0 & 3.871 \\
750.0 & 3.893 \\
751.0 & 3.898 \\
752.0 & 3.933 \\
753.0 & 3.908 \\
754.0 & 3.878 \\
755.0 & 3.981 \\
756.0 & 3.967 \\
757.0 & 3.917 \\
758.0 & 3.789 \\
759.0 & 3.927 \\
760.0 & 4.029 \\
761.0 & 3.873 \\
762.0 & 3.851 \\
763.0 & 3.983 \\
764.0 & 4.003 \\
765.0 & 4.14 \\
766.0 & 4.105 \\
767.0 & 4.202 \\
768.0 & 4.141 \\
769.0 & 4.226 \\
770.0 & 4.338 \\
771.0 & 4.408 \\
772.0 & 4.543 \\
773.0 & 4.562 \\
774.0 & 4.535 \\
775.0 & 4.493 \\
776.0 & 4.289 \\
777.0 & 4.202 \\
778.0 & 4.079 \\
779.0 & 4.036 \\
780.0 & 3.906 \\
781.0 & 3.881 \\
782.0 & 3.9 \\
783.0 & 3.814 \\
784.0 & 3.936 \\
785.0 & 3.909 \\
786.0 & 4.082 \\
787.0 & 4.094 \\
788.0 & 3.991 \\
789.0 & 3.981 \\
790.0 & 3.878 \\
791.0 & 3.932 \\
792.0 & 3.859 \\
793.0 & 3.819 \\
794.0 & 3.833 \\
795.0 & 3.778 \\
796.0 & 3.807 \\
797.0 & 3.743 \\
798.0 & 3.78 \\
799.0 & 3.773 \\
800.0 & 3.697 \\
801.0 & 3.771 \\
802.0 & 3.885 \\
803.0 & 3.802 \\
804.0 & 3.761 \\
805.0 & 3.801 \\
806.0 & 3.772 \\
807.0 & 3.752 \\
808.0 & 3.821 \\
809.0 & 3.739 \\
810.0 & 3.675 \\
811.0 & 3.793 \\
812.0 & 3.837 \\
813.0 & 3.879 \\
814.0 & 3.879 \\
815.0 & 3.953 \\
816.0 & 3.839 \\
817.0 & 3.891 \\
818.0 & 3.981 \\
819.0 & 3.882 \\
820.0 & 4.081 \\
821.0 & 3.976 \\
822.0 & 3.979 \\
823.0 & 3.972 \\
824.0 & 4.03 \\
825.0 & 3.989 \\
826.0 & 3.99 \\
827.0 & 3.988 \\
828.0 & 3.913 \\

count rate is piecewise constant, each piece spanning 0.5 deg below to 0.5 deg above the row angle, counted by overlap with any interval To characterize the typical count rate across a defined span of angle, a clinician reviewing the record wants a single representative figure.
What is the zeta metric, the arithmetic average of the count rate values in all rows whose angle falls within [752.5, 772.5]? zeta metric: 4.06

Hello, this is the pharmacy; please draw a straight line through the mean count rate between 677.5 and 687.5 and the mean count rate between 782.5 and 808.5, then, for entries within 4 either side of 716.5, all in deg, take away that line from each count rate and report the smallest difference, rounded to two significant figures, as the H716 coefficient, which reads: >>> -0.20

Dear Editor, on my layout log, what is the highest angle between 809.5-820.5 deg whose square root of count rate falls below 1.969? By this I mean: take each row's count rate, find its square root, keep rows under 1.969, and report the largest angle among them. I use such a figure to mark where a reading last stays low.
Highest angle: 816.0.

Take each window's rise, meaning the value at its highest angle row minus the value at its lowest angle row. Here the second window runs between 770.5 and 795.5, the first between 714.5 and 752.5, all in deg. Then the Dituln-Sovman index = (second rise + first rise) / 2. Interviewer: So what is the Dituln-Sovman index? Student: -0.32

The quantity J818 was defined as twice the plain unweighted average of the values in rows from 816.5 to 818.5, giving 7.87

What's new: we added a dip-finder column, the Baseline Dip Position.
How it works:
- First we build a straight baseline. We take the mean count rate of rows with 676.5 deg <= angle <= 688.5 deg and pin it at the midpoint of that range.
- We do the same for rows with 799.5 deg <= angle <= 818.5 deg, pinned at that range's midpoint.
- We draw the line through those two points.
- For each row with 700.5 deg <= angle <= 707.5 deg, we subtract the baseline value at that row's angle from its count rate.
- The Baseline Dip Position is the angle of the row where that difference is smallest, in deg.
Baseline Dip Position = 702.0 deg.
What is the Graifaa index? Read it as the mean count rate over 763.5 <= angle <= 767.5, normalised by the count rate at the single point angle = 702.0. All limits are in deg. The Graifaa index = 1.04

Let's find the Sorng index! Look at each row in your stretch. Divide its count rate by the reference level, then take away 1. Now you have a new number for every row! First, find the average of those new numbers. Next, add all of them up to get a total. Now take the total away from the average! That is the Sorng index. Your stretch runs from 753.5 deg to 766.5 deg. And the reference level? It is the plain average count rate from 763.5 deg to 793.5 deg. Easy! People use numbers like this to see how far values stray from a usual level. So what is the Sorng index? 0.44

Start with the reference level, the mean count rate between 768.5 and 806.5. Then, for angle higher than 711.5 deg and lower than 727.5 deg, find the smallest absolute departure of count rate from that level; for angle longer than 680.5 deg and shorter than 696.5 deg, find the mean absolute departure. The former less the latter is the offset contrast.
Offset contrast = -0.09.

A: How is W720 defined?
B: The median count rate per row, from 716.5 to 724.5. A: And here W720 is 3.86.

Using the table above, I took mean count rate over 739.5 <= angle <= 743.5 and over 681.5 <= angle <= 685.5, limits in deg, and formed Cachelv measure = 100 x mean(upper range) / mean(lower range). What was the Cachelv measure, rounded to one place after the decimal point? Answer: 92.4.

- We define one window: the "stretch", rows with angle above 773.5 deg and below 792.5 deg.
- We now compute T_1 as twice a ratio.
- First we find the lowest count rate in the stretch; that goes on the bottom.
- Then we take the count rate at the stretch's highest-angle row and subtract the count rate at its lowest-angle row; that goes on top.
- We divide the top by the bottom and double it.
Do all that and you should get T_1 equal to -0.35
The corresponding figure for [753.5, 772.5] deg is 0.35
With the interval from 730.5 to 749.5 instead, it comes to -0.06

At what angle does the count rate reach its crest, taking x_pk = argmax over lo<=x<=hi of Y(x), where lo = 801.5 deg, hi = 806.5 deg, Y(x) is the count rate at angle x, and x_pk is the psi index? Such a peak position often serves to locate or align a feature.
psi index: 802.0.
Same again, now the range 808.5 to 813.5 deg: 813.0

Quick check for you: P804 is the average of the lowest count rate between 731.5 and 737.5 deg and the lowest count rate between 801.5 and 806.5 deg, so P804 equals 3.72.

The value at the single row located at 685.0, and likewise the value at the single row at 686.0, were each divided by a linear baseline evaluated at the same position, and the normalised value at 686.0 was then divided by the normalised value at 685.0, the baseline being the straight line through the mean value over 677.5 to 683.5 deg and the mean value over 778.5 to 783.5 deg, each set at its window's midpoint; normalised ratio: 1.00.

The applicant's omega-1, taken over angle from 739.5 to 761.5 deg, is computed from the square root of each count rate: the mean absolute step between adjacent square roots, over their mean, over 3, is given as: 0.0026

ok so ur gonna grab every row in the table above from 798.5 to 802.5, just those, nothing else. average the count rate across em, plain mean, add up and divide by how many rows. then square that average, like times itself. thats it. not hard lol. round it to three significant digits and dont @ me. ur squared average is 14.3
